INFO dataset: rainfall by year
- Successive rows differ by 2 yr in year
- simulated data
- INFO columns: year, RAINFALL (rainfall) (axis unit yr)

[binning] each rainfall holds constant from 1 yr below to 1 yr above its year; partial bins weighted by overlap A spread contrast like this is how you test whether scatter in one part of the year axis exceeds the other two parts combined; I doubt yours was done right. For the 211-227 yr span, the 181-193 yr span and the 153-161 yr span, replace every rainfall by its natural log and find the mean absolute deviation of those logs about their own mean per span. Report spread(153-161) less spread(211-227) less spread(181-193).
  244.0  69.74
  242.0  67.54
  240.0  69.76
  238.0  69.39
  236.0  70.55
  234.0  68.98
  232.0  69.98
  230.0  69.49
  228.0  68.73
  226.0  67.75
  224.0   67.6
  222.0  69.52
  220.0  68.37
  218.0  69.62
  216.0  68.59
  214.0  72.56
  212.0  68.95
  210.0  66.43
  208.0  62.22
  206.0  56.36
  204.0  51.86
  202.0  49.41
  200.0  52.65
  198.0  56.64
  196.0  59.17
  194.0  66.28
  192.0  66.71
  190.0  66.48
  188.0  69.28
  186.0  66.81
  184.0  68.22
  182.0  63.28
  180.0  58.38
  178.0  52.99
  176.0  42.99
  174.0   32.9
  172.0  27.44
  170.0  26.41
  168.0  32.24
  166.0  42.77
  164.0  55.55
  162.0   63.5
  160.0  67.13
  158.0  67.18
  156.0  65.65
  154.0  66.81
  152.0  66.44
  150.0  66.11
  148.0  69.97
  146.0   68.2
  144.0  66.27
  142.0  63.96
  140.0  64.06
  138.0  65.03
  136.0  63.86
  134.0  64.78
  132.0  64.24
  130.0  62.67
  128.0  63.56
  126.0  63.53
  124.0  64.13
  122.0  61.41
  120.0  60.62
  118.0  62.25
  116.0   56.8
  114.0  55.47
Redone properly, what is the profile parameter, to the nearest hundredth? -0.03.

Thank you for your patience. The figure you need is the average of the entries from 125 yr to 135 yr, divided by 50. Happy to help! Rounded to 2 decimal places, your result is 1.28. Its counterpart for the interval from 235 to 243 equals 1.39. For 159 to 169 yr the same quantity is 1.04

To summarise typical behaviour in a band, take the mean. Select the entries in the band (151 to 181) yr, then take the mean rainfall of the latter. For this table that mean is 51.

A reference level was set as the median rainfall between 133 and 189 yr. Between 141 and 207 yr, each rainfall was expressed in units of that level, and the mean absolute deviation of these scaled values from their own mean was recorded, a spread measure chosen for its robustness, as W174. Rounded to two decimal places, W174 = 0.16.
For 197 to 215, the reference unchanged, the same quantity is 0.11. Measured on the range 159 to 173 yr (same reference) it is 0.23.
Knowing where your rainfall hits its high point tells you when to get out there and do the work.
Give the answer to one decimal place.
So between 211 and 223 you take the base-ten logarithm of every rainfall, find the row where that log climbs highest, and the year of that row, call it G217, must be 214.0 yr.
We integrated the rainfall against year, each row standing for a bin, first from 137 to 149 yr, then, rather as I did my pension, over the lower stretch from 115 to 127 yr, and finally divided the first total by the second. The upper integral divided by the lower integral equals 1.08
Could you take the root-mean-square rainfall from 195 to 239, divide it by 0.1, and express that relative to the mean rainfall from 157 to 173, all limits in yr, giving 13.6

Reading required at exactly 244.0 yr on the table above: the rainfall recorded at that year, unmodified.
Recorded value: 69.74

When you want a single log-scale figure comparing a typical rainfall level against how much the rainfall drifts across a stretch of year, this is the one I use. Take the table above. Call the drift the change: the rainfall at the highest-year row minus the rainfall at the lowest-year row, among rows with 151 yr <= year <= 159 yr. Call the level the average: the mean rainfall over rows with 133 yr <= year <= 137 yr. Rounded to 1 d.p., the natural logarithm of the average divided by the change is 4.5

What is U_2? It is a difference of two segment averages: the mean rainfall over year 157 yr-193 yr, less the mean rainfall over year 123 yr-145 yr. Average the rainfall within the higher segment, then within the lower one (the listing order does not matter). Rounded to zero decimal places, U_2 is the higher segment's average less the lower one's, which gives -10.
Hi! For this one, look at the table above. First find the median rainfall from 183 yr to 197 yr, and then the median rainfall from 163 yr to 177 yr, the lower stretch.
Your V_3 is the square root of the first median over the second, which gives 1.42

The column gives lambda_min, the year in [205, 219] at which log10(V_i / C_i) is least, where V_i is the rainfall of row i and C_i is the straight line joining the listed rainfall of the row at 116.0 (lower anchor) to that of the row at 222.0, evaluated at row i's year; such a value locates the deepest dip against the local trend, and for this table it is 206.0 yr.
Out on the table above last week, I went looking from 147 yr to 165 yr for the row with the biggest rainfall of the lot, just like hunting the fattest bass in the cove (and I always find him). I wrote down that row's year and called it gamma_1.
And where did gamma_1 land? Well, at 148.0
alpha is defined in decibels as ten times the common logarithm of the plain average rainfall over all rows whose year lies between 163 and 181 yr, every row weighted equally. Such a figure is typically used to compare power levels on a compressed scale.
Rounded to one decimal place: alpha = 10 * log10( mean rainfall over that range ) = 16.2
